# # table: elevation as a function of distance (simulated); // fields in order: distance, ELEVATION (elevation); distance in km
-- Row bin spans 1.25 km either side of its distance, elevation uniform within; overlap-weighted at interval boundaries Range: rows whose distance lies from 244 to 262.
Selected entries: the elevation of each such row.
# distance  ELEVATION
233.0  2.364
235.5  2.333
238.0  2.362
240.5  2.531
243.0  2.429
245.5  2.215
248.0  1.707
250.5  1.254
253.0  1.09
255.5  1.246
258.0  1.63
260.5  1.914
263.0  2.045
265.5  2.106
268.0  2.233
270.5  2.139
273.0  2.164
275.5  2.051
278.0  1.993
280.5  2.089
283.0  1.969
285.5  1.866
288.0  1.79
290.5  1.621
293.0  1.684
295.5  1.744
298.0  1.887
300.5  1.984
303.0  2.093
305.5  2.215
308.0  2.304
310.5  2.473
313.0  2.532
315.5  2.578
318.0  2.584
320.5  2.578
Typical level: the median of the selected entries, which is 1.63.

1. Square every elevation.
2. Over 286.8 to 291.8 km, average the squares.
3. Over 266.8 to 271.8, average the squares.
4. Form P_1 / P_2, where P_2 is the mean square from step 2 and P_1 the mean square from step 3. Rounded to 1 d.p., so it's 1.6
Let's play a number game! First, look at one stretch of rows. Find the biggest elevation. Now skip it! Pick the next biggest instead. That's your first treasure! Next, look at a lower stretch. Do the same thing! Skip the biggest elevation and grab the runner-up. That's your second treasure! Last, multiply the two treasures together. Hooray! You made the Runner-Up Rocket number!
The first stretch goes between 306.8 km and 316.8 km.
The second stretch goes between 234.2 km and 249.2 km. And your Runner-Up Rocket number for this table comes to 6.2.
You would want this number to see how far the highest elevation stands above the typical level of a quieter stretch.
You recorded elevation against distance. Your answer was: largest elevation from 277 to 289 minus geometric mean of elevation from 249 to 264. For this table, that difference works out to 0.6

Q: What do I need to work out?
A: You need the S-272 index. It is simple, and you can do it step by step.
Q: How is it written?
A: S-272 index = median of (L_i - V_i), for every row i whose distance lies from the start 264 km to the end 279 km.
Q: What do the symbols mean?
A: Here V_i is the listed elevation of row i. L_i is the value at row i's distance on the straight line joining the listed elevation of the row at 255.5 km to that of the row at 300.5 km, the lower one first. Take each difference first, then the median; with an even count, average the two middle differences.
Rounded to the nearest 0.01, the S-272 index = -0.64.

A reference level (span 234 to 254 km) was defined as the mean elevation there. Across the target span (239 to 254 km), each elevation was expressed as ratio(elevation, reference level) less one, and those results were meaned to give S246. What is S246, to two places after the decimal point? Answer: -0.06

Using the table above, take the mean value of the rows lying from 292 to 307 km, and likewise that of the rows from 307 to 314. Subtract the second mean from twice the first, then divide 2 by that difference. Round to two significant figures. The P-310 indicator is 1.4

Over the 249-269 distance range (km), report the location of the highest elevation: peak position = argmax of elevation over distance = 268.0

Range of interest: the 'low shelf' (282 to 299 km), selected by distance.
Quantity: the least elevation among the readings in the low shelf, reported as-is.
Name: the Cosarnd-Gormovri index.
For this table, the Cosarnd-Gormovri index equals 1.621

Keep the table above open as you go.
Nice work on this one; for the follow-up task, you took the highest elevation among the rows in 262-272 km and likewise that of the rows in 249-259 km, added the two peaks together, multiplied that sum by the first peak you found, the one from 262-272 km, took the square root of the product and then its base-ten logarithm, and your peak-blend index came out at 0.47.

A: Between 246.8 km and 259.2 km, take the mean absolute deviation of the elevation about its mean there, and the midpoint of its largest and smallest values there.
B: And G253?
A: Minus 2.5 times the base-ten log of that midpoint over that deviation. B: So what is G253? -2.0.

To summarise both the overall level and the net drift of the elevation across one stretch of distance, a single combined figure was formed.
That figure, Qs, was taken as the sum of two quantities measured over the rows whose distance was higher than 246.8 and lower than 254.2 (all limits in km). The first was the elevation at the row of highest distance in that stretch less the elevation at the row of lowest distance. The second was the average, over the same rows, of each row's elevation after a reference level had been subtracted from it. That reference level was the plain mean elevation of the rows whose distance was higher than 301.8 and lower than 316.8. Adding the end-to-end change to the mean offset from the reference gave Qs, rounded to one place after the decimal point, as -1.6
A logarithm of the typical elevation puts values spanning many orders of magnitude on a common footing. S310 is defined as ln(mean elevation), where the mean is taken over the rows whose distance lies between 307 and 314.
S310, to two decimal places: 0.89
